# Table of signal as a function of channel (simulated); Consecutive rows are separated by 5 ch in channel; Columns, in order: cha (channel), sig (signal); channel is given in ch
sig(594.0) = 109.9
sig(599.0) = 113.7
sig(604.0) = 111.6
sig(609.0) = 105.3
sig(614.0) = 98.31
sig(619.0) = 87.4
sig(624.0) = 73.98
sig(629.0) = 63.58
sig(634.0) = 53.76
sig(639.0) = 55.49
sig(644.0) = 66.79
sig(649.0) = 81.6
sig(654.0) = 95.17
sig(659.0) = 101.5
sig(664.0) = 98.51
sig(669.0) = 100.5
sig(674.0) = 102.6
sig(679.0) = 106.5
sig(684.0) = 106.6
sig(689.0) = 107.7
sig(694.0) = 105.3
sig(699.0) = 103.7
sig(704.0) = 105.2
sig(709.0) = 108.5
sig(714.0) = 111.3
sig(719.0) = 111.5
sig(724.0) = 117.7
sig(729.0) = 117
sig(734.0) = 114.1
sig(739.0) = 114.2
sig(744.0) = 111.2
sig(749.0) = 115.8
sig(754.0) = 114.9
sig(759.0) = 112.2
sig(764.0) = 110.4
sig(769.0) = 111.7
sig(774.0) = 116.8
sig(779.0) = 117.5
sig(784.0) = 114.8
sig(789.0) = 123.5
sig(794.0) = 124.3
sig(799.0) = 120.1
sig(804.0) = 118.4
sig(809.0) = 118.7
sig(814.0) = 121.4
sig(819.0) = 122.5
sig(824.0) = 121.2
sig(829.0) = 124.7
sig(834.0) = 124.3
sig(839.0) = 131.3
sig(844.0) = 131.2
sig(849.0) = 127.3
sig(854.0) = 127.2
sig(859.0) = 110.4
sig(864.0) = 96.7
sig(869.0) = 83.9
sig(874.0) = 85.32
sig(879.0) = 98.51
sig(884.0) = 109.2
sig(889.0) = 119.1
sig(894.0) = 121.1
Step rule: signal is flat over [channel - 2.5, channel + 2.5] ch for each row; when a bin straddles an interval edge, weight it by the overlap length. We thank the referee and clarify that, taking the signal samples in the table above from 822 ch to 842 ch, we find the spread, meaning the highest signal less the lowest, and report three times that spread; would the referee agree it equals 30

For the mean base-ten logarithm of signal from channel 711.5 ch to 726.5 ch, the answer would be 2.05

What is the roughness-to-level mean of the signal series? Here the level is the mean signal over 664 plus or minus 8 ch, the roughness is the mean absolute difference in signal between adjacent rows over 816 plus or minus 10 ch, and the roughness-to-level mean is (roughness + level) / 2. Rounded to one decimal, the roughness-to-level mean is 50.9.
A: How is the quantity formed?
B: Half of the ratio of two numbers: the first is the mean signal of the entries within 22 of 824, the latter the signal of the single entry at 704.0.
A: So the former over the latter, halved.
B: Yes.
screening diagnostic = 0.59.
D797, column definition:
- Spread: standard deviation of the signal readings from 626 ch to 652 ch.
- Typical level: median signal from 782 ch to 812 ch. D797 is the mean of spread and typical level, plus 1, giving 66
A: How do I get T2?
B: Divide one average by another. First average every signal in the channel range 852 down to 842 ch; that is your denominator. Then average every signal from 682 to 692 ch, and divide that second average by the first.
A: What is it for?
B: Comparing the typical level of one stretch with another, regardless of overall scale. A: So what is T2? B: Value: 0.83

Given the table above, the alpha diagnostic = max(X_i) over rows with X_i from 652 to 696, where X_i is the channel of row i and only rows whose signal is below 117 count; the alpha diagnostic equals 694.0 ch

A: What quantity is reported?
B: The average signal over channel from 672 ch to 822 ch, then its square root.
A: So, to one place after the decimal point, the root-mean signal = 10.7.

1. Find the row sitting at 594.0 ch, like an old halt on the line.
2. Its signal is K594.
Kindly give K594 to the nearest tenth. 109.9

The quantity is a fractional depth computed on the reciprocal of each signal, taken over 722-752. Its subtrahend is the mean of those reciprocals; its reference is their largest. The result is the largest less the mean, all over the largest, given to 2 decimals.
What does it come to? 0.03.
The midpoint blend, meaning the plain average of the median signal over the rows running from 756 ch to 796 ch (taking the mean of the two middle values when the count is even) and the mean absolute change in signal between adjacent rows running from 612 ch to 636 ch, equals 63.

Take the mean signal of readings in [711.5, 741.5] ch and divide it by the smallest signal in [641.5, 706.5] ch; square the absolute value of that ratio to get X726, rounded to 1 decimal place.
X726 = 2.9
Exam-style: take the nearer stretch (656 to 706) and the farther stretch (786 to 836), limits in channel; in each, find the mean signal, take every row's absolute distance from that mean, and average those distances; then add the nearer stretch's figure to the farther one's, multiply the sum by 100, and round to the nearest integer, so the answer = 440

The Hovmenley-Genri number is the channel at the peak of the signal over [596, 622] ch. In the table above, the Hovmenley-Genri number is 599.0 ch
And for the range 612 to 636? 614.0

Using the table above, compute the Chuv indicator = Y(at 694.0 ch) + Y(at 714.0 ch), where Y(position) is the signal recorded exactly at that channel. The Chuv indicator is 217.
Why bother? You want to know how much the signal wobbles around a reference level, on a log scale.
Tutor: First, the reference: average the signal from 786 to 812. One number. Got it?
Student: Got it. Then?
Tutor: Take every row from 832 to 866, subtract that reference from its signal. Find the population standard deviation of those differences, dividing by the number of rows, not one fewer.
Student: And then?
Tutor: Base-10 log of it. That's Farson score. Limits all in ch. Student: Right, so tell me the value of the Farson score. 1.1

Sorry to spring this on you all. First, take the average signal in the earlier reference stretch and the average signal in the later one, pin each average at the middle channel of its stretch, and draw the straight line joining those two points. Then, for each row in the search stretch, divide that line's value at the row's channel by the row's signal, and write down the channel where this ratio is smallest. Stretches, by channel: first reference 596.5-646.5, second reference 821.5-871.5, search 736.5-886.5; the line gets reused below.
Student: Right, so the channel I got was 789.0 ch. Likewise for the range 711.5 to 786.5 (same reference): 724.0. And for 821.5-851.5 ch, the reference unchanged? 839.0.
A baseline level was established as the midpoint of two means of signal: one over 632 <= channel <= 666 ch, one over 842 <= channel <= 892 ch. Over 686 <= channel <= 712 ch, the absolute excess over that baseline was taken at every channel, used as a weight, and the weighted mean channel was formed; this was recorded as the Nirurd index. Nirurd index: 699.1 ch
